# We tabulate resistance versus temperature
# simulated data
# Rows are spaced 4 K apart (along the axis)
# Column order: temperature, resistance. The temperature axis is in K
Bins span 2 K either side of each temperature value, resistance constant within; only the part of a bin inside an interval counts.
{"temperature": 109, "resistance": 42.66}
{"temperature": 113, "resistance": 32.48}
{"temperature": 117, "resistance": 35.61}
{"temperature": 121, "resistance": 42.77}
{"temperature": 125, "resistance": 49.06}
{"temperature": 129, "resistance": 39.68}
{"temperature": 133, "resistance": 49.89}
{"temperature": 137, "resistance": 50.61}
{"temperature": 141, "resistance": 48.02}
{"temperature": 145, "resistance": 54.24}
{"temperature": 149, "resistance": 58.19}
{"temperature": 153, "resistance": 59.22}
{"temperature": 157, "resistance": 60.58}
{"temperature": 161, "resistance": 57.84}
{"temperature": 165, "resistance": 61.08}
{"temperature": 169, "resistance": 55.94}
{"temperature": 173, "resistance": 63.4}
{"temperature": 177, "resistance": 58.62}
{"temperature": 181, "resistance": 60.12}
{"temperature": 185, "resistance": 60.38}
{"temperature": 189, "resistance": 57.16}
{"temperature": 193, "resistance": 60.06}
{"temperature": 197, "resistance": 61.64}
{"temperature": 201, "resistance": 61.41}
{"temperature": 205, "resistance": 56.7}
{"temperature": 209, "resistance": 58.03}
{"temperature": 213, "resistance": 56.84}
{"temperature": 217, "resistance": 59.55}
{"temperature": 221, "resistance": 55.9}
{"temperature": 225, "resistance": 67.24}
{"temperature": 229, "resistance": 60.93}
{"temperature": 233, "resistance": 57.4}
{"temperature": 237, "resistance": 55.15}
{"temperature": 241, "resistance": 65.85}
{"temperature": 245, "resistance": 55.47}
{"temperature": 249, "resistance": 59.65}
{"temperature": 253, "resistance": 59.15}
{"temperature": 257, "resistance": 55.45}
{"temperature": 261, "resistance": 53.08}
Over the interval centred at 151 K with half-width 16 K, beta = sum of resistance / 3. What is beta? 149.9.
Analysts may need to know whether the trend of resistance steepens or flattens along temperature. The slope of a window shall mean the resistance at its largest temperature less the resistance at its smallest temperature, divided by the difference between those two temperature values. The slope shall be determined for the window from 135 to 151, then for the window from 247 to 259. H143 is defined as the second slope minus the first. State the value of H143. -1.2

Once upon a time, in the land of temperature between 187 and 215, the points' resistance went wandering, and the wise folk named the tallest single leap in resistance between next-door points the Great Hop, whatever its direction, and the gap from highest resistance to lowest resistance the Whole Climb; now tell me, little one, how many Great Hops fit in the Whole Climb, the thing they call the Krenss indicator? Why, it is 1.05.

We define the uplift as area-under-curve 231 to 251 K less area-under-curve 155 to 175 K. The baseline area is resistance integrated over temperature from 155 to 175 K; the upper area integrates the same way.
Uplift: -21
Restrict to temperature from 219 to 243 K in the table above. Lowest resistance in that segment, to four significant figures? 55.15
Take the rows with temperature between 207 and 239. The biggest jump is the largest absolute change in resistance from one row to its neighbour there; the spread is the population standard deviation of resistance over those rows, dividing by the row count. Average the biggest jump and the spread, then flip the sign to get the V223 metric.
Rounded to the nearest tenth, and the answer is -7.5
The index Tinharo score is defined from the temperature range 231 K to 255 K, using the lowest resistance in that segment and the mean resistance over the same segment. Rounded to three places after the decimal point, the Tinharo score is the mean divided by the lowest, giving 1.066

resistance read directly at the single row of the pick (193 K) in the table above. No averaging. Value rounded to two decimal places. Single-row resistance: 60.06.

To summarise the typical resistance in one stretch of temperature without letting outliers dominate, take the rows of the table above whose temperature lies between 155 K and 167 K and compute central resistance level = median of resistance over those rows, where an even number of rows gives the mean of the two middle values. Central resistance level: 60.6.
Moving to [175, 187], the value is 60.1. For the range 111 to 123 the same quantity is 35.6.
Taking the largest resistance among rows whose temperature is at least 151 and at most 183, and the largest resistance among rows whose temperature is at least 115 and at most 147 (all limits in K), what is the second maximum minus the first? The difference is -9.2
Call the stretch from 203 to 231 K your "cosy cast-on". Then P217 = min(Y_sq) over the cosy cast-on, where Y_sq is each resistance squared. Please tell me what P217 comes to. 3125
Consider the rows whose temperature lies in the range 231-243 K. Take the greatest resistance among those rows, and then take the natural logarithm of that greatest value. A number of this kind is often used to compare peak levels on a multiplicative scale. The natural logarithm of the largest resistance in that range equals 4.19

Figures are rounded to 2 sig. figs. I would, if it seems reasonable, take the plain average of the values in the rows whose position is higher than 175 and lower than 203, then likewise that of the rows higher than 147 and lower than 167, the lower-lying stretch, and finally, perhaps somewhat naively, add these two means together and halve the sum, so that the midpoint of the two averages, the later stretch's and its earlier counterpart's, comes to 60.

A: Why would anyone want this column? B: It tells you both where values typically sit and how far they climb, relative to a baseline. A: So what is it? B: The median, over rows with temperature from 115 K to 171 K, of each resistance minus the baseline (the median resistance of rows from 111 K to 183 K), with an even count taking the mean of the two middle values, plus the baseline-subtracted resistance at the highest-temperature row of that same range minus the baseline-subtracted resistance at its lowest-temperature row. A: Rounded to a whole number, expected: 18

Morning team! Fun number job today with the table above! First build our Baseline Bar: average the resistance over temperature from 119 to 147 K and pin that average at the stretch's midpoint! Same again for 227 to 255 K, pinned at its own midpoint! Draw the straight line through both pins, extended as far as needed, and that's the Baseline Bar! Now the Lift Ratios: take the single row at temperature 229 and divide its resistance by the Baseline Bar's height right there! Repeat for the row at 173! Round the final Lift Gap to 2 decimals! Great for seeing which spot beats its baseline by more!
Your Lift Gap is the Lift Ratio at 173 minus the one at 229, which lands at 0.17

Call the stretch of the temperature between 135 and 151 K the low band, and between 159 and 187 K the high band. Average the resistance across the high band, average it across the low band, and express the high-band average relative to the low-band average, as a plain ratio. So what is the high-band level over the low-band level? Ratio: 1.13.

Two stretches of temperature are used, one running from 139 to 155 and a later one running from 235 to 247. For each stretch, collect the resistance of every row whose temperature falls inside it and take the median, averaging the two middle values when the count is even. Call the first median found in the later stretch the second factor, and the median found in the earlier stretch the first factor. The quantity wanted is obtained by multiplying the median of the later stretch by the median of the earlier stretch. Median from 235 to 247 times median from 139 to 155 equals 3118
